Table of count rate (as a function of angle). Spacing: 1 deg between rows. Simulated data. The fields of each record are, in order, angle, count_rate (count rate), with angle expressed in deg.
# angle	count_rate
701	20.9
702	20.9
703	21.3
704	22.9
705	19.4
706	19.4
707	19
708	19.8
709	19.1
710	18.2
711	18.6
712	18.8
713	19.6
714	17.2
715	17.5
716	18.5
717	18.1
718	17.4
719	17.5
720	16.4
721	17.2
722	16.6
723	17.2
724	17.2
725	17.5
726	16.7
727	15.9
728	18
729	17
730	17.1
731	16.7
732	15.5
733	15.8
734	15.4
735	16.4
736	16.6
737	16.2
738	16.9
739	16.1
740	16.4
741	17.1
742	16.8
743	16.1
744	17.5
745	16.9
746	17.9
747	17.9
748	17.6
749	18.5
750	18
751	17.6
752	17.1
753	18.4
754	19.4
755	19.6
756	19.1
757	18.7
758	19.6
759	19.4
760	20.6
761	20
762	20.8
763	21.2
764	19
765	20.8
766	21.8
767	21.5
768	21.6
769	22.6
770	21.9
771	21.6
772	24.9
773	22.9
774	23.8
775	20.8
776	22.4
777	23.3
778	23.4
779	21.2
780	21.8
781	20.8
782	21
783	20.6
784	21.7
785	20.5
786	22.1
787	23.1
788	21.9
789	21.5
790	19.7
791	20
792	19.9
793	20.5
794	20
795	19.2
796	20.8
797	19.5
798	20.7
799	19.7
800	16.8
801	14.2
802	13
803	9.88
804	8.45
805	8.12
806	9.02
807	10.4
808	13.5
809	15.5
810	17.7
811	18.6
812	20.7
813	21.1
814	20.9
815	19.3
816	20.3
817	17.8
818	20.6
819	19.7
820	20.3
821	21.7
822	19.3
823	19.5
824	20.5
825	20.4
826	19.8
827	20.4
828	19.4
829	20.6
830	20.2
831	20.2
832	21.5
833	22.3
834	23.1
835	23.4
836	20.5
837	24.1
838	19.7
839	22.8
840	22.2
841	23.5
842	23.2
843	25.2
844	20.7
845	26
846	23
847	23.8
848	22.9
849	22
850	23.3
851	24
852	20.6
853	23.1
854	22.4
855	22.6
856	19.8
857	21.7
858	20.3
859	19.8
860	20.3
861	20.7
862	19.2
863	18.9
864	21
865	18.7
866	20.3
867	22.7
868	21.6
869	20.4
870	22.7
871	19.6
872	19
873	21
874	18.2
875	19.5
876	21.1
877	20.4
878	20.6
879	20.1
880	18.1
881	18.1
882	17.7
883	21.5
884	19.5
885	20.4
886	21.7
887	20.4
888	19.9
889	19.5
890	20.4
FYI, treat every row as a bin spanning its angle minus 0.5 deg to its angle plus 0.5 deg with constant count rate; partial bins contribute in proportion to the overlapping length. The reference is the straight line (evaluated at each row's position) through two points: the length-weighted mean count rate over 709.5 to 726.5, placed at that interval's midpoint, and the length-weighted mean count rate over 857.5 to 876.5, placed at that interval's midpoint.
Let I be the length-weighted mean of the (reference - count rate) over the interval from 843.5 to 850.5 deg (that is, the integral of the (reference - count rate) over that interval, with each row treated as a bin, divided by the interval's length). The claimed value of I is -3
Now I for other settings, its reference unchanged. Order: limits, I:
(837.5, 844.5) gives -3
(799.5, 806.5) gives 8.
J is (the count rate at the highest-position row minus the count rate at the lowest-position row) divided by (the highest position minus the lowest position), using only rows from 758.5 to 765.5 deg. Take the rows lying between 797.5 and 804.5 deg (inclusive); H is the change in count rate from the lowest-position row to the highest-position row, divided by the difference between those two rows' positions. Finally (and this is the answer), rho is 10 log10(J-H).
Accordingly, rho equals 4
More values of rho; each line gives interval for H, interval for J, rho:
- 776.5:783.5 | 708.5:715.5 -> -7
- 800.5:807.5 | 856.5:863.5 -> -8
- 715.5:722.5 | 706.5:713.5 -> -4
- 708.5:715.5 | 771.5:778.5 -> -18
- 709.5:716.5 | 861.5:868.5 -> -5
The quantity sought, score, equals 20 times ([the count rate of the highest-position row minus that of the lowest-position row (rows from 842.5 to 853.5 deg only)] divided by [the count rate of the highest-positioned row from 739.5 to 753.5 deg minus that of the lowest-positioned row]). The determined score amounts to -21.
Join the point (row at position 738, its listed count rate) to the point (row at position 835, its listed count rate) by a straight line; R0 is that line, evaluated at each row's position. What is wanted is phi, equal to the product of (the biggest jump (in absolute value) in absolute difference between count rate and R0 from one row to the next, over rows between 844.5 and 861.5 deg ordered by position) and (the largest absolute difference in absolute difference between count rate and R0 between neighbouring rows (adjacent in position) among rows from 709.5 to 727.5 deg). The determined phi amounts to 8.6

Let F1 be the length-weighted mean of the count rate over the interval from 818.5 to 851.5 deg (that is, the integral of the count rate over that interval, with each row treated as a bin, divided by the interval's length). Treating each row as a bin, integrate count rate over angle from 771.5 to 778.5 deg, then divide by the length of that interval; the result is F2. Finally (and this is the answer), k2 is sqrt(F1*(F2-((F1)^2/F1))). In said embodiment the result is 5.3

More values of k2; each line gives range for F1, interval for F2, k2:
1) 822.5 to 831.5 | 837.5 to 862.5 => 6.3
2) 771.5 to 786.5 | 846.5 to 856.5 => 2.9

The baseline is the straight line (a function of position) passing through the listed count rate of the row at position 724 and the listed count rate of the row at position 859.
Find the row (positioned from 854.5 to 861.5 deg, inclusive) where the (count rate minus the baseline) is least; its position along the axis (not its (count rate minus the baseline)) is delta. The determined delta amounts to 859 deg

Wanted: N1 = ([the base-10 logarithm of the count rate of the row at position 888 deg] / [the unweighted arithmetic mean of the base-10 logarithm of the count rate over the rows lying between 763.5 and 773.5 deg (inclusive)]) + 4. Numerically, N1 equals 4.970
